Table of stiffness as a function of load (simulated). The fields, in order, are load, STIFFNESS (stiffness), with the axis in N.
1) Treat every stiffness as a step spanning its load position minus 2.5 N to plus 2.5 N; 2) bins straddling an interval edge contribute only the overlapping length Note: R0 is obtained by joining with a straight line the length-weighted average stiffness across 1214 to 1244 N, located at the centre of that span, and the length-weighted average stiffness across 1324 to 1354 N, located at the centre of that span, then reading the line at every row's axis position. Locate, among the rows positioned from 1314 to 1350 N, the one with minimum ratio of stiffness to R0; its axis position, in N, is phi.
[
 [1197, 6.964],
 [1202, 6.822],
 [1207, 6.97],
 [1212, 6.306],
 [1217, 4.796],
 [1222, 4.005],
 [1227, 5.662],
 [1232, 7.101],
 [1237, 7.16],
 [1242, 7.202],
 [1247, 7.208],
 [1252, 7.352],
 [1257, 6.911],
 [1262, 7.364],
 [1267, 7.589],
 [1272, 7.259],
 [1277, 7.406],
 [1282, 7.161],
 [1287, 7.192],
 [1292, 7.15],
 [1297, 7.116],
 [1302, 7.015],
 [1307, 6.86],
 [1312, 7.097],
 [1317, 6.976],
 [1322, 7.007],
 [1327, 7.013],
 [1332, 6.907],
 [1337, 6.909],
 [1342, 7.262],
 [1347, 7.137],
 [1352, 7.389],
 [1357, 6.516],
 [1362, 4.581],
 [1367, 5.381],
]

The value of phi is 1337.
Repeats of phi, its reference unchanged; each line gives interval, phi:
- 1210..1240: 1222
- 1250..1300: 1297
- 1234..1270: 1257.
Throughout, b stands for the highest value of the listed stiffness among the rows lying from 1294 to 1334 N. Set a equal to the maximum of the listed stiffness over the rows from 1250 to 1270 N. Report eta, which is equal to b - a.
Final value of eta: -0.47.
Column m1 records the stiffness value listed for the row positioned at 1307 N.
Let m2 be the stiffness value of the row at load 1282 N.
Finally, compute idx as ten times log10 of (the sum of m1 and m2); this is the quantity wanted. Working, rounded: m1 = 6.86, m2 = 7.161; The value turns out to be 11.5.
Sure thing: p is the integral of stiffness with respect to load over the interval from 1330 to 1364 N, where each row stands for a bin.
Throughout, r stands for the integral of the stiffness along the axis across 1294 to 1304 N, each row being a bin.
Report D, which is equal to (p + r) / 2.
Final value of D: 149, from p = 228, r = 71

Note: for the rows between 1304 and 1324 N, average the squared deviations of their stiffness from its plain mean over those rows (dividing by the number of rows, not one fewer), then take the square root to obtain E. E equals 0.085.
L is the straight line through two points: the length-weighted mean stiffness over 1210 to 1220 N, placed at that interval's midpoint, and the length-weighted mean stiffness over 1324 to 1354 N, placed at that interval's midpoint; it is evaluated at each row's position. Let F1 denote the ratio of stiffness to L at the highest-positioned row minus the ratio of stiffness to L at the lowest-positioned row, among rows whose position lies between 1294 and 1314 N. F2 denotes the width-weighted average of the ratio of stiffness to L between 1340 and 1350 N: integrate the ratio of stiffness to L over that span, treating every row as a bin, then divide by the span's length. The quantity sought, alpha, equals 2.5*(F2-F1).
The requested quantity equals 2.60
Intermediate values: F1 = -0.035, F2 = 1.00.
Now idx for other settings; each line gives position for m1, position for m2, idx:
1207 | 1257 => 11.4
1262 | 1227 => 11.1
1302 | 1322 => 11.5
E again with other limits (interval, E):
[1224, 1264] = 0.521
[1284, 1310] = 0.119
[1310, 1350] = 0.113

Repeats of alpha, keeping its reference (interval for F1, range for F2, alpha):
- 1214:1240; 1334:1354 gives 1.57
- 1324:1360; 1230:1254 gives 3.41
